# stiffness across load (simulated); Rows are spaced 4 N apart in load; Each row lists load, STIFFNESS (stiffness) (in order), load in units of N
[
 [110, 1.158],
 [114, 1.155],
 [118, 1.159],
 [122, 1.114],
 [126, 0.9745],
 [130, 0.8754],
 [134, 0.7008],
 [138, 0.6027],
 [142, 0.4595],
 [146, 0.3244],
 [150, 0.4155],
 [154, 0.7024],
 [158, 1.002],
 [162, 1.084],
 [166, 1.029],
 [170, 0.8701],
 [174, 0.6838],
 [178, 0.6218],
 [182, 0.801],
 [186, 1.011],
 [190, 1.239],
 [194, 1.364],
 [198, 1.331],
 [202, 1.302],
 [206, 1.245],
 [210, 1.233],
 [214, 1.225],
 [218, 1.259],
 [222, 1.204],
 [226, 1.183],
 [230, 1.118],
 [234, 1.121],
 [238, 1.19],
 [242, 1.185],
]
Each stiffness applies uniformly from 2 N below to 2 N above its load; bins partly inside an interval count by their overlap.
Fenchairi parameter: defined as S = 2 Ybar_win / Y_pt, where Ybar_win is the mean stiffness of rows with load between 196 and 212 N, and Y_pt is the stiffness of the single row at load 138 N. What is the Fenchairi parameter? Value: 4.2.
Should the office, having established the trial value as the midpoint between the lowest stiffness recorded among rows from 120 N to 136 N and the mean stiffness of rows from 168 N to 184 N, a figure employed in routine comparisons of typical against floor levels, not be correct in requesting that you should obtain 0.72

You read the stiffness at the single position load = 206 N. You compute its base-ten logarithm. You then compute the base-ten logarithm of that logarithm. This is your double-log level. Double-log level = -1.02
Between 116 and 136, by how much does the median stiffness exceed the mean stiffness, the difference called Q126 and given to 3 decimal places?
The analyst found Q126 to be 0.010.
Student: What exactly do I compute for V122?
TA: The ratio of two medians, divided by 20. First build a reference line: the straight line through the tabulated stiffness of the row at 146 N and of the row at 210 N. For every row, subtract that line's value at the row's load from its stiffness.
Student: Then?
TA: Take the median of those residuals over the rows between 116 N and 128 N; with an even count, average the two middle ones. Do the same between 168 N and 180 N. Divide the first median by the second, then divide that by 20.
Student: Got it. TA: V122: -1.5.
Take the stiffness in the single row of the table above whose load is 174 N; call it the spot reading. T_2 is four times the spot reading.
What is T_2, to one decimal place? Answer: 2.7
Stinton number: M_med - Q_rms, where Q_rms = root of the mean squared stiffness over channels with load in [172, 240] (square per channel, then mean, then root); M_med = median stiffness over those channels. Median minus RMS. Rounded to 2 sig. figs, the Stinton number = 0.058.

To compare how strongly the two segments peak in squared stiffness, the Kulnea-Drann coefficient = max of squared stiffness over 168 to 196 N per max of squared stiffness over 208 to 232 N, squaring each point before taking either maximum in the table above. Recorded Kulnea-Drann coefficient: 1.2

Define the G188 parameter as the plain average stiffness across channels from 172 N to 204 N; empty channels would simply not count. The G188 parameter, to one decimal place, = 1.0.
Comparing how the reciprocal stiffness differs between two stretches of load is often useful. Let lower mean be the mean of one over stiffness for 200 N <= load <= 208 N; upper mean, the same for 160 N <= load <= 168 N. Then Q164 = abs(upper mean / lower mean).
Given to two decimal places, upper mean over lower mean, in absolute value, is 1.21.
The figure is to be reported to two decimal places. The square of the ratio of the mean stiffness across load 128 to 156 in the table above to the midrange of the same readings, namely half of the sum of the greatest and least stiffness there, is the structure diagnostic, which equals 0.94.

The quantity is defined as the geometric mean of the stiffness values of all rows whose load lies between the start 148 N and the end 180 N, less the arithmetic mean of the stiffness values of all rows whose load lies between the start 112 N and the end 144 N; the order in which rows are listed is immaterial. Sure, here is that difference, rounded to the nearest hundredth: -0.11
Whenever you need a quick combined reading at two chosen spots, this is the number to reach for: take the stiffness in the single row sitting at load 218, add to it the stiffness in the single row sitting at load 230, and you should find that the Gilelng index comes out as 2.4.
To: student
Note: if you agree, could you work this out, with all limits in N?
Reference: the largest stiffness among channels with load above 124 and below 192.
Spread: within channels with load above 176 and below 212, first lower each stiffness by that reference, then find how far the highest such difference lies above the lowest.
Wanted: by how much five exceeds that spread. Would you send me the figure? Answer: 4.3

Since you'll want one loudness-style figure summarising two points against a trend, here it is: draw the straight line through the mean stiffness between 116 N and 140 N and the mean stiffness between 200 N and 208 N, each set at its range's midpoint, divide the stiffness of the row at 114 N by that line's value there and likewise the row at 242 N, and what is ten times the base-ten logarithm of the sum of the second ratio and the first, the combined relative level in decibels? 3.4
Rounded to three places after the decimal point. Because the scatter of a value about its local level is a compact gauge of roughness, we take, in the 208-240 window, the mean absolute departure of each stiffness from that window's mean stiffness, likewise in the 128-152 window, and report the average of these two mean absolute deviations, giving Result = 0.101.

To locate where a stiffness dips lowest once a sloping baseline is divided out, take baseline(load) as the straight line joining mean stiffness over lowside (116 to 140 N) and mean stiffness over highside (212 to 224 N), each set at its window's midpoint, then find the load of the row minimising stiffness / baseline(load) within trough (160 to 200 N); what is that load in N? 178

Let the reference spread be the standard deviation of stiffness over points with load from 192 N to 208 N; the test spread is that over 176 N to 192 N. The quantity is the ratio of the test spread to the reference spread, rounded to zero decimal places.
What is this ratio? 5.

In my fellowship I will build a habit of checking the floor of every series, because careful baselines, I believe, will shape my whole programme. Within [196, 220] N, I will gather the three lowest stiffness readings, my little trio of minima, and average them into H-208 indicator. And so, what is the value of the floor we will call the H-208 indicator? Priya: 1.2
